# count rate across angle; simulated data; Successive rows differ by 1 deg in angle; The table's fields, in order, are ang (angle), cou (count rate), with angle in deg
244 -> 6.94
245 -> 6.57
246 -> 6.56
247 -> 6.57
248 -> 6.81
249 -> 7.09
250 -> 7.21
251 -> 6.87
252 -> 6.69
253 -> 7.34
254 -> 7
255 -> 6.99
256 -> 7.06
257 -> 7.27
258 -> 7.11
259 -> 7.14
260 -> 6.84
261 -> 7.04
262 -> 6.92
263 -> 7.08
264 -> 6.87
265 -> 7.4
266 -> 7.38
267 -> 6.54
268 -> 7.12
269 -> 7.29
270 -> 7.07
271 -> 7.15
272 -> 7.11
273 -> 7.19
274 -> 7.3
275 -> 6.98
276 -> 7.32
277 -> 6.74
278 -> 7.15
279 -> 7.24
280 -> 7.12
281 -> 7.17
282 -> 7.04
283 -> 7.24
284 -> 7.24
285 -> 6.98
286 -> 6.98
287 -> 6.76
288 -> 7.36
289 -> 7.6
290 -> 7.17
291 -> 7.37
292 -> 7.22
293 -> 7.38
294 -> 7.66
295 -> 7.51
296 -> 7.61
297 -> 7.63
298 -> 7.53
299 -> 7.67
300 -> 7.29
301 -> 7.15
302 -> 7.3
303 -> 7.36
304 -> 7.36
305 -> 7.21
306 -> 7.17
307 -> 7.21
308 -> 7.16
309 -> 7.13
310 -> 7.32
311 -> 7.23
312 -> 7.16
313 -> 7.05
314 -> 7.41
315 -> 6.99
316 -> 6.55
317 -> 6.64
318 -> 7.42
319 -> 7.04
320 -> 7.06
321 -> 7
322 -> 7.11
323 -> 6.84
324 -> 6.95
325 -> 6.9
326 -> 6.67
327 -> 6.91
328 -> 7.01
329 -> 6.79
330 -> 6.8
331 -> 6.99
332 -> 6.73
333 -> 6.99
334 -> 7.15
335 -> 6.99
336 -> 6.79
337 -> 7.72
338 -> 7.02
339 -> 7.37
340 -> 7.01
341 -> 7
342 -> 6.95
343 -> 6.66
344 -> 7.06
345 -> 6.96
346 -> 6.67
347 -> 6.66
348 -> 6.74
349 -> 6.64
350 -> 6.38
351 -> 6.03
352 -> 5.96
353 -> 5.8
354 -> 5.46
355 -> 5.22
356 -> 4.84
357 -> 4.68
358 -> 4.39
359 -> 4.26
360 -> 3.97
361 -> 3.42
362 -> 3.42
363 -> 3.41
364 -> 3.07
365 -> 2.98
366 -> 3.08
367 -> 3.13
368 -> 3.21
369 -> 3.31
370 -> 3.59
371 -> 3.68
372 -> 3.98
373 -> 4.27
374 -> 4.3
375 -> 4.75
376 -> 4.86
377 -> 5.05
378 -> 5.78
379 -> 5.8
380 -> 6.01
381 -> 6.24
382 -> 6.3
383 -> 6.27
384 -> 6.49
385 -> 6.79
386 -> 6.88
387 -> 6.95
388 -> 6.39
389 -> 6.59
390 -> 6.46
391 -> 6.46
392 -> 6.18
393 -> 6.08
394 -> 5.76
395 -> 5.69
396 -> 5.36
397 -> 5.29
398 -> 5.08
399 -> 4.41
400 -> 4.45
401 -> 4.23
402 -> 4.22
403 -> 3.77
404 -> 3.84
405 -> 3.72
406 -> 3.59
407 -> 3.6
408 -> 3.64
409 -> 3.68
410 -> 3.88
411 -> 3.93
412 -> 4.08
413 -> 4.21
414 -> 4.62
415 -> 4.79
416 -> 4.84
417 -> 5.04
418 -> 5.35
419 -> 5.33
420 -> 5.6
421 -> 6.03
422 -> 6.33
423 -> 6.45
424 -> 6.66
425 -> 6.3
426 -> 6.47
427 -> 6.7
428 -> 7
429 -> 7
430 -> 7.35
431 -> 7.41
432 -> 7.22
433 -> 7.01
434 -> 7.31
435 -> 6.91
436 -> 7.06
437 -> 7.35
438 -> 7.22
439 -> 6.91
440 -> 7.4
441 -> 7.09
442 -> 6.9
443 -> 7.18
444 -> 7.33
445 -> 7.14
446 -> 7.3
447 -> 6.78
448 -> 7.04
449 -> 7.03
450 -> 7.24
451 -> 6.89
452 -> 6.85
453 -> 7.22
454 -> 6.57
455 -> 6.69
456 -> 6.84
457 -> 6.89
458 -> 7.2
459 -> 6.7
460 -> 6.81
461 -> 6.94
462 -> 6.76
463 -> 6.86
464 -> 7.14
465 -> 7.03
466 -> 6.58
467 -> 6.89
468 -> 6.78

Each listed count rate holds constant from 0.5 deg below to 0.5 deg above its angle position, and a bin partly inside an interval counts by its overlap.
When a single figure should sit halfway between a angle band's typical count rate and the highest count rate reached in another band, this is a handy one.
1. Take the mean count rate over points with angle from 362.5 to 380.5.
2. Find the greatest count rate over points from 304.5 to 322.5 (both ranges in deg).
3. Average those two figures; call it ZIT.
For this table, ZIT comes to 5.8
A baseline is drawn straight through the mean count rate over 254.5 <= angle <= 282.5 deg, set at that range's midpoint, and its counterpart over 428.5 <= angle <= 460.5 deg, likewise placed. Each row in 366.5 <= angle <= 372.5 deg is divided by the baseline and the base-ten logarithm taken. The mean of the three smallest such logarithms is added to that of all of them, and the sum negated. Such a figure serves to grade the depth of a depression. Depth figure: 0.65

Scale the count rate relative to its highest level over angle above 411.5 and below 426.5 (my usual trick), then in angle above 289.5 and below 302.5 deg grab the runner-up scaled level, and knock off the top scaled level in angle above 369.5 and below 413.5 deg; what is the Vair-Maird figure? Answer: 0.11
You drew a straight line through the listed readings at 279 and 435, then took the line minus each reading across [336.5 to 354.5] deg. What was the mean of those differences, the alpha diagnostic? 0.43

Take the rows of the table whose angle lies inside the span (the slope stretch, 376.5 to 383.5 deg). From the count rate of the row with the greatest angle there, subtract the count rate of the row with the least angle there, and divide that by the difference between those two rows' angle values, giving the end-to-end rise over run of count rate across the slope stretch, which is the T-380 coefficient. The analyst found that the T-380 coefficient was 0.20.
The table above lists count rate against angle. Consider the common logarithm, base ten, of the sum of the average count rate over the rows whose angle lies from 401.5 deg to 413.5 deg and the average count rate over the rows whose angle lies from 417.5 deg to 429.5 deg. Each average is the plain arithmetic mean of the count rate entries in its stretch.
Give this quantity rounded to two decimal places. 1.00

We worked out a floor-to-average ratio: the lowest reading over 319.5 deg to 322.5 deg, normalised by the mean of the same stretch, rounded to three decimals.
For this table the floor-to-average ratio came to 0.992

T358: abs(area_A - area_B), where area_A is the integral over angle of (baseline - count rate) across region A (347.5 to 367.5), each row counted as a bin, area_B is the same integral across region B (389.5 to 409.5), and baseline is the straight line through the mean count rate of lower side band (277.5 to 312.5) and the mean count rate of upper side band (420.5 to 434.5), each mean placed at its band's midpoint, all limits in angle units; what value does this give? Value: 6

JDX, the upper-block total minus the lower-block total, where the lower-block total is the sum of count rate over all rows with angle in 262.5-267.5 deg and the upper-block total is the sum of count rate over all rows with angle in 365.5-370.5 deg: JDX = -19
